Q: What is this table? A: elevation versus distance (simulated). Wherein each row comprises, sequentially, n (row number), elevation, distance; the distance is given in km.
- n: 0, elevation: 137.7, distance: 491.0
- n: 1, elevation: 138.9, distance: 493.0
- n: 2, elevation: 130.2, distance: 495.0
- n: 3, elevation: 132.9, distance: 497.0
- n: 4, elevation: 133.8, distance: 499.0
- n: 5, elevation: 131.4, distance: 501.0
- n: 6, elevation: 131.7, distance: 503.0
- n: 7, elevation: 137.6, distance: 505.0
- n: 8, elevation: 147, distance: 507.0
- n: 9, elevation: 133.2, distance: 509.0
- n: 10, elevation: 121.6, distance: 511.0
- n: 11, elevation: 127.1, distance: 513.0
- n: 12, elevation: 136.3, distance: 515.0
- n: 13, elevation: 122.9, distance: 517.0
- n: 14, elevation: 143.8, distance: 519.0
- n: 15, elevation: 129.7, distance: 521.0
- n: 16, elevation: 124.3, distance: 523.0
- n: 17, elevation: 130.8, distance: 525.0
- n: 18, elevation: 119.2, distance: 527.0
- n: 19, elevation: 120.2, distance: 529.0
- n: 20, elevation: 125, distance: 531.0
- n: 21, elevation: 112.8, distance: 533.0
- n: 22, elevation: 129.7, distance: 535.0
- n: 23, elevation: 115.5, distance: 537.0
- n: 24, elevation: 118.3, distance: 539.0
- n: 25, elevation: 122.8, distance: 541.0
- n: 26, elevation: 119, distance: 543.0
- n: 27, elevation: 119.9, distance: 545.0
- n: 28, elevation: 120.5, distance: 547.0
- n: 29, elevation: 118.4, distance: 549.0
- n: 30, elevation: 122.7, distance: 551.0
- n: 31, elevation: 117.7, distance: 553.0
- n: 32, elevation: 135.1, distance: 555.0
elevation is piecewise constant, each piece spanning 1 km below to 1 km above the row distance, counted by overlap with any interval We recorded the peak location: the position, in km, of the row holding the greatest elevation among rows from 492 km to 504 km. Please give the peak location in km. 493.0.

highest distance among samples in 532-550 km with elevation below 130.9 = 549.0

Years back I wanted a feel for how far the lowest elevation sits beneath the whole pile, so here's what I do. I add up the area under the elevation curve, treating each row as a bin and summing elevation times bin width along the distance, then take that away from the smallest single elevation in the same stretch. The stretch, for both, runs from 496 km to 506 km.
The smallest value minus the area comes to -1203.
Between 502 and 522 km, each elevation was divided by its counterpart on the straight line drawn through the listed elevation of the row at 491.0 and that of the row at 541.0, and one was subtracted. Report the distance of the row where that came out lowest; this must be 511.0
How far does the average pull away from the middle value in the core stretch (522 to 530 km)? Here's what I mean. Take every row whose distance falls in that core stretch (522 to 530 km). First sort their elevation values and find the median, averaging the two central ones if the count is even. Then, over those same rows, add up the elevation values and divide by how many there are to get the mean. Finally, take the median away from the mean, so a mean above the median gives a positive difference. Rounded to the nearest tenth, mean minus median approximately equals 1.4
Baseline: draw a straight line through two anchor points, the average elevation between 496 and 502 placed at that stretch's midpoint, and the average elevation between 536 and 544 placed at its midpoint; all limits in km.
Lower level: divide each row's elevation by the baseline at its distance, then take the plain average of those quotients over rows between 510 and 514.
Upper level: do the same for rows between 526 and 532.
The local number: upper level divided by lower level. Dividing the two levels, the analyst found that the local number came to 1.02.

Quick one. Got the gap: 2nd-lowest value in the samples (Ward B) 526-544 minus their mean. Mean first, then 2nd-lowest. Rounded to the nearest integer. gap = -5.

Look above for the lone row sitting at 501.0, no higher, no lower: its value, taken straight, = 131.4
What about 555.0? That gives 135.1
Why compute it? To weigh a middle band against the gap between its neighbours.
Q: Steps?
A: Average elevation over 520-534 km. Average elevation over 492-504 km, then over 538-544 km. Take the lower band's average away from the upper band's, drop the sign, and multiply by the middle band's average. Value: 1615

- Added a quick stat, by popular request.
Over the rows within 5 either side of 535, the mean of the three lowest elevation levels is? 116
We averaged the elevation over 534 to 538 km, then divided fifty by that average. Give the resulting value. 0.408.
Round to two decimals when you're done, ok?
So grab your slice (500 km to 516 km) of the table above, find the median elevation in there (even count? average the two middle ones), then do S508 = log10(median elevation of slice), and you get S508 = 2.12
